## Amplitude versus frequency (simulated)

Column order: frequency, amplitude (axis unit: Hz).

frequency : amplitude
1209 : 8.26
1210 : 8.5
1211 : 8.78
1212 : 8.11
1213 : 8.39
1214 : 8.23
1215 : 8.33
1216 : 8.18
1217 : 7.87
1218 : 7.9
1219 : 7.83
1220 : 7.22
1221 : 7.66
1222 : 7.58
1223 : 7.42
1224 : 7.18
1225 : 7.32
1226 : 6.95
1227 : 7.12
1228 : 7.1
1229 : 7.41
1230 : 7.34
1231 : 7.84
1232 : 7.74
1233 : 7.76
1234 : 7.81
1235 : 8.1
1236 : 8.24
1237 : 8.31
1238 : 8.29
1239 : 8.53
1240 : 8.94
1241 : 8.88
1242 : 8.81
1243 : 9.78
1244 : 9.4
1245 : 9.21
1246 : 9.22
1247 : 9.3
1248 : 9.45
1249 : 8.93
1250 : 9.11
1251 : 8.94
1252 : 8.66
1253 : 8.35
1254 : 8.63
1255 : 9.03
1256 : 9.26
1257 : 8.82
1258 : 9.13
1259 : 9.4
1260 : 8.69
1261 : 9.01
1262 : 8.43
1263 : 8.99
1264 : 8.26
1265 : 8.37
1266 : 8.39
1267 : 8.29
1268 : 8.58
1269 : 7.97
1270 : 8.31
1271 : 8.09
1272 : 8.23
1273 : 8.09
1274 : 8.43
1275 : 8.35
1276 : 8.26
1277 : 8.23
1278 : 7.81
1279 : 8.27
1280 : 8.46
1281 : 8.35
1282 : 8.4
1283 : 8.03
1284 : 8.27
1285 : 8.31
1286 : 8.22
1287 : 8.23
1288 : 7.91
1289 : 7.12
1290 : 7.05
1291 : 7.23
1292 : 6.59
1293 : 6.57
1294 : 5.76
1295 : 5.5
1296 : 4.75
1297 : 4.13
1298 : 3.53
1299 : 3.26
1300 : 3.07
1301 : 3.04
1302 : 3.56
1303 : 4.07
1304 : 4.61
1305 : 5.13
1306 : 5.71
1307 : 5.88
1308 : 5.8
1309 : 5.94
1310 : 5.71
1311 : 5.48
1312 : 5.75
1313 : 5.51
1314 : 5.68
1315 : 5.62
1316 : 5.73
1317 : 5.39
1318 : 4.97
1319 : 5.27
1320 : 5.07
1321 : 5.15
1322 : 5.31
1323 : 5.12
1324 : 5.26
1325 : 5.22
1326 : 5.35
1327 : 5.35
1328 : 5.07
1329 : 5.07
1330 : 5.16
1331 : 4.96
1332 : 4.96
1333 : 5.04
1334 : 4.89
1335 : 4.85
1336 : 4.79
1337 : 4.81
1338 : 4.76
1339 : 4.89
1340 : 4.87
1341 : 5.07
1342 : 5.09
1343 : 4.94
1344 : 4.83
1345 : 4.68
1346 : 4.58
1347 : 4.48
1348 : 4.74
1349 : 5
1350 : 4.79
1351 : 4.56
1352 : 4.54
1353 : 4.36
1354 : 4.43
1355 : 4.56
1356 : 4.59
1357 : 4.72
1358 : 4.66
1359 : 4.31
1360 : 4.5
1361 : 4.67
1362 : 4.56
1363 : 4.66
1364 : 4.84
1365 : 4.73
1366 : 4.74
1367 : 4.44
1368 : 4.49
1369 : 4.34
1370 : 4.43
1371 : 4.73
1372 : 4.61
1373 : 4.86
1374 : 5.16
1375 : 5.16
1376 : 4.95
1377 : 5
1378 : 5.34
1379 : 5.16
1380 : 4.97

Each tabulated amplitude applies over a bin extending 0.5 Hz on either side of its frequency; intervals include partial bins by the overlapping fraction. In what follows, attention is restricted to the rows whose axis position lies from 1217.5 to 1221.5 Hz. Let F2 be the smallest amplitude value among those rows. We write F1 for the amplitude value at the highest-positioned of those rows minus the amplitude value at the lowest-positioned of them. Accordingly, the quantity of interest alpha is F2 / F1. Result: -30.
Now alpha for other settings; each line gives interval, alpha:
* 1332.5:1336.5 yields -19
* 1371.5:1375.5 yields 8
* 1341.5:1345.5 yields -11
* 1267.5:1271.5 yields -16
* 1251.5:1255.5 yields 23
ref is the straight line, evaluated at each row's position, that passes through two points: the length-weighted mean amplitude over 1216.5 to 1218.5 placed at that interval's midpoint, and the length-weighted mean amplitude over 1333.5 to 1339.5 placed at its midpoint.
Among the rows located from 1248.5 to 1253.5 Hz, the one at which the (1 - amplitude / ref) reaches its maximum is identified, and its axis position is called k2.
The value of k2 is 1253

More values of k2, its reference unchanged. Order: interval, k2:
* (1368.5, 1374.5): 1369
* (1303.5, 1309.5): 1304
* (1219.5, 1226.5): 1226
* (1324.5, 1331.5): 1331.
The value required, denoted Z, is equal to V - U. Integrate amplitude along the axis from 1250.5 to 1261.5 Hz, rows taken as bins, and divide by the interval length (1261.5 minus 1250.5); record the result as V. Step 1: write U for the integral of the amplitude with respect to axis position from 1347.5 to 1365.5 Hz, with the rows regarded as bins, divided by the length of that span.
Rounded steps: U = 4.6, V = 8.9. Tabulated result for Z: 4.3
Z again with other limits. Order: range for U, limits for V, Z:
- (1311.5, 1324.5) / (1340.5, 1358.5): -0.7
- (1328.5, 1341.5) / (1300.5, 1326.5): 0.3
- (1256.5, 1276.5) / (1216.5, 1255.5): -0.3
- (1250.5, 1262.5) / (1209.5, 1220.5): -0.7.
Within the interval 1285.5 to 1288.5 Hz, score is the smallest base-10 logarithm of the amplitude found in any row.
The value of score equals 0.90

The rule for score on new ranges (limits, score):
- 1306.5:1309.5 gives 0.76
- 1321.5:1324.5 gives 0.71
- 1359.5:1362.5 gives 0.65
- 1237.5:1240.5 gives 0.92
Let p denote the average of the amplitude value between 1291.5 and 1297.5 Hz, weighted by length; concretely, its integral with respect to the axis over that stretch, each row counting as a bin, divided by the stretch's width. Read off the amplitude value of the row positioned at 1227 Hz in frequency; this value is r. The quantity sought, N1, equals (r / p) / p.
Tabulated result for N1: 0.23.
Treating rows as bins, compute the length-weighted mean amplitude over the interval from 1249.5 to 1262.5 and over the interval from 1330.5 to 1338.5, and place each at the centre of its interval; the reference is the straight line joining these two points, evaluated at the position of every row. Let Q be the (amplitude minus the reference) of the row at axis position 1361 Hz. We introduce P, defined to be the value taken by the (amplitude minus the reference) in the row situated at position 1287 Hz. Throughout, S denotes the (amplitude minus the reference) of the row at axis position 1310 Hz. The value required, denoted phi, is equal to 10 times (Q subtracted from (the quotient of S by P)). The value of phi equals -16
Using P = 0.9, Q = 1.1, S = -0.4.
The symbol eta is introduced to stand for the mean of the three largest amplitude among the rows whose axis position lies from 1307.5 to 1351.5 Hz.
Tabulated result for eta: 5.8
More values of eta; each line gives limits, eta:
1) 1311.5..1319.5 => 5.7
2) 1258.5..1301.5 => 9.1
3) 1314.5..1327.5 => 5.6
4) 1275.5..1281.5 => 8.4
